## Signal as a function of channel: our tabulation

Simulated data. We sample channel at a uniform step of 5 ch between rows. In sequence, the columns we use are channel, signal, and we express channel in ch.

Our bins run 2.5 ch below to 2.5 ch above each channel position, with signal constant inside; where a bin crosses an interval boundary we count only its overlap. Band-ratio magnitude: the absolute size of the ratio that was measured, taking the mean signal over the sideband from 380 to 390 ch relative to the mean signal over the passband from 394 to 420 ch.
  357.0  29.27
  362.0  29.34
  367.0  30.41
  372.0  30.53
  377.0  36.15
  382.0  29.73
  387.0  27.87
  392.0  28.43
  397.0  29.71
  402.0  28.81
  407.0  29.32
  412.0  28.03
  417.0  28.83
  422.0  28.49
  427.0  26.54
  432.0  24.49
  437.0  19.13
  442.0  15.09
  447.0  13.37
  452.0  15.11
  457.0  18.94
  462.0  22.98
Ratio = 1.0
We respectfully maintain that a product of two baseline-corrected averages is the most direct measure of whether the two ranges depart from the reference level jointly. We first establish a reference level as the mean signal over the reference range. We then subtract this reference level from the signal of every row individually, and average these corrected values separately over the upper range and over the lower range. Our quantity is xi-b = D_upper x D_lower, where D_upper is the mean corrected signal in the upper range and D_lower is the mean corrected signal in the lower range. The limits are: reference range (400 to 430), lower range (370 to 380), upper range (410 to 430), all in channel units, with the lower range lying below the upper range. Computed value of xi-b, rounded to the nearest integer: -2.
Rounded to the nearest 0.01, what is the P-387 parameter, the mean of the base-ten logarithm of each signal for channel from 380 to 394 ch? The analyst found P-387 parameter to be 1.46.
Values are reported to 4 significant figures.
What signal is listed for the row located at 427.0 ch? 26.54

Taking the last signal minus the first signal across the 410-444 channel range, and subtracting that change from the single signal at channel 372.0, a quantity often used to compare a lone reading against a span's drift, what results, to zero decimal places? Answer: 43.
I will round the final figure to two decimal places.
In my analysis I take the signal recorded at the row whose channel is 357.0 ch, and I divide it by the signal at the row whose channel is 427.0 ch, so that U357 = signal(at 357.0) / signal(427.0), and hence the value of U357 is 1.10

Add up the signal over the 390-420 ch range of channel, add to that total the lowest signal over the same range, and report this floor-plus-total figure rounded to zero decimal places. 201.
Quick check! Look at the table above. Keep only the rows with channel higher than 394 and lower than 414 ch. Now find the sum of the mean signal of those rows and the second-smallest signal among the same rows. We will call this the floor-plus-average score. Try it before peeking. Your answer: 58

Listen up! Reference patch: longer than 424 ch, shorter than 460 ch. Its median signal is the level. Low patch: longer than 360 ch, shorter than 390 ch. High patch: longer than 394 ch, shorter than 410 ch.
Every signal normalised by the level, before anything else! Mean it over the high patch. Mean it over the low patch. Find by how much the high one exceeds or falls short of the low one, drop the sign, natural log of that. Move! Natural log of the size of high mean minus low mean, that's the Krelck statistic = -2.6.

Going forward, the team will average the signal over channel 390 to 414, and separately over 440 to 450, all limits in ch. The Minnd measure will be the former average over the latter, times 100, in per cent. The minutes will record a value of 203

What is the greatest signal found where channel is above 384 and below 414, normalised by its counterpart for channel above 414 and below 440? 1.0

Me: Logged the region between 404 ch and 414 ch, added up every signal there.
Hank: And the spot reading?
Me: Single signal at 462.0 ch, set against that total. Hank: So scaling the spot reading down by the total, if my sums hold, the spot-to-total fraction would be 0.40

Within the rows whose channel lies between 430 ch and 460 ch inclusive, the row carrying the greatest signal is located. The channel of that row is 432.0 ch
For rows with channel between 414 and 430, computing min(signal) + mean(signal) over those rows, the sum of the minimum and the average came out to 54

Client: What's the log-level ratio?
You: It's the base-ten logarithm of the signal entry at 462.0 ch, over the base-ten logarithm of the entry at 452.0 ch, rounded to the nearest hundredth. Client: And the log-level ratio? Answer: 1.15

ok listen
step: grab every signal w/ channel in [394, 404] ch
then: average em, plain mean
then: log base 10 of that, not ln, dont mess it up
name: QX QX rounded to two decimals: 1.47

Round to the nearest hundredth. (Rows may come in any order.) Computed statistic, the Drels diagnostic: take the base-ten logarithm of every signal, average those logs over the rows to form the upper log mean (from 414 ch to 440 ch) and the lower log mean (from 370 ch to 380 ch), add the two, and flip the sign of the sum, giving -2.92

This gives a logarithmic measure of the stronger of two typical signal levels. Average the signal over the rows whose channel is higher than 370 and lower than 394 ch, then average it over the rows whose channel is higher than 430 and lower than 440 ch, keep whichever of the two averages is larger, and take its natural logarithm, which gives 3.42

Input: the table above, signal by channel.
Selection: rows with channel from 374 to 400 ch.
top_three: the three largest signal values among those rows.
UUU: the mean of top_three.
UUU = 31.9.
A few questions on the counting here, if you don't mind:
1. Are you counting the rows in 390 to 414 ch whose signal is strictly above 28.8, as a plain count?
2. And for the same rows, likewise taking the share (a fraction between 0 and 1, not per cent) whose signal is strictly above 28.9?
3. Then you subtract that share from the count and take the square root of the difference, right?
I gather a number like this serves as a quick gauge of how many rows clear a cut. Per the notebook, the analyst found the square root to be 1.6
